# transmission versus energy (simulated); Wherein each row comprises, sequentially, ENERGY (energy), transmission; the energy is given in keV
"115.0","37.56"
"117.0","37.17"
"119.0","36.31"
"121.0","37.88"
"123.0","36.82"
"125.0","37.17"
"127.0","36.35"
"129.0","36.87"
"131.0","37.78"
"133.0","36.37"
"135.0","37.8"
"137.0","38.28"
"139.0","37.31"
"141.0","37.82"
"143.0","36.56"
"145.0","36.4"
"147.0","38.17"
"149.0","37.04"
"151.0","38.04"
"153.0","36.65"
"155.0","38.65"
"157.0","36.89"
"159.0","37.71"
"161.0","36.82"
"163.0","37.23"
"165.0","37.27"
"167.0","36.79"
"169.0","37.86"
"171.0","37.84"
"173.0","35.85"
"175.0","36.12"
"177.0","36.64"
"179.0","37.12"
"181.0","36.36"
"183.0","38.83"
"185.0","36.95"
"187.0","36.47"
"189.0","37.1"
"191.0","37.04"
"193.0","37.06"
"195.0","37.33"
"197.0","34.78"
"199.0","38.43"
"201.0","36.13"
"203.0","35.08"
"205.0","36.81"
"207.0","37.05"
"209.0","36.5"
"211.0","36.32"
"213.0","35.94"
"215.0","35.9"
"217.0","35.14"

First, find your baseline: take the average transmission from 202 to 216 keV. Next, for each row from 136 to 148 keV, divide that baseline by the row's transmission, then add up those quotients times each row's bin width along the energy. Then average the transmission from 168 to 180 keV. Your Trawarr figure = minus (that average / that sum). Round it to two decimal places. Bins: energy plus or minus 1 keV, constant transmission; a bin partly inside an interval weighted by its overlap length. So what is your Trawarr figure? -3.18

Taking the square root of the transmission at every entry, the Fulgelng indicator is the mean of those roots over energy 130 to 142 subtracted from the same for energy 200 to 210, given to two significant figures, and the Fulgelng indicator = -0.10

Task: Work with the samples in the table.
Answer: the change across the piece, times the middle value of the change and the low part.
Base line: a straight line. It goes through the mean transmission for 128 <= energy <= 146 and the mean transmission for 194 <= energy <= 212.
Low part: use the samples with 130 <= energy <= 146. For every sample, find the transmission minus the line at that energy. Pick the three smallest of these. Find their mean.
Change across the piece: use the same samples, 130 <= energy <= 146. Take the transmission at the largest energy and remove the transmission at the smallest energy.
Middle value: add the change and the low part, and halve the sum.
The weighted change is 1.5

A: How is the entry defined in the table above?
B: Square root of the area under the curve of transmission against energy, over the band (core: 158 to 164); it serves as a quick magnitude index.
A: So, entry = 14.95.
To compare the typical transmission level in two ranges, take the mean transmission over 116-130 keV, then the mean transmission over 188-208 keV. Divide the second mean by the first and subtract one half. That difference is 0.493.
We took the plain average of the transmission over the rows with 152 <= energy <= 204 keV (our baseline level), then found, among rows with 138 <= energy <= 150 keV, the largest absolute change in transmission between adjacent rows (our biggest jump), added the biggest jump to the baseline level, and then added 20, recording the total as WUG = 58.7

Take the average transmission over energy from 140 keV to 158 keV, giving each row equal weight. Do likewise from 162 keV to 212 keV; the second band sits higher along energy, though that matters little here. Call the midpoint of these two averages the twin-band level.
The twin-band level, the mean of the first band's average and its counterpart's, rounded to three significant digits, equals 37.1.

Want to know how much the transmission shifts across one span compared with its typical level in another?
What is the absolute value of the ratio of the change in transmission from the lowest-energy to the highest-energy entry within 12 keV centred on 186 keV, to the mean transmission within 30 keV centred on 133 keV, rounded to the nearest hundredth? 0.02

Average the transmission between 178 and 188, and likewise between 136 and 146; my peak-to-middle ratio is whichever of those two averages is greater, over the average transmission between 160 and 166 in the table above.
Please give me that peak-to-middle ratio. 1.00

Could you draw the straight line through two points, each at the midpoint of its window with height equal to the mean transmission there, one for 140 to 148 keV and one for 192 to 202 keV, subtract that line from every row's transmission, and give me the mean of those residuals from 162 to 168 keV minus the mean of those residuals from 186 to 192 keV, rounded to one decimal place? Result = 0.0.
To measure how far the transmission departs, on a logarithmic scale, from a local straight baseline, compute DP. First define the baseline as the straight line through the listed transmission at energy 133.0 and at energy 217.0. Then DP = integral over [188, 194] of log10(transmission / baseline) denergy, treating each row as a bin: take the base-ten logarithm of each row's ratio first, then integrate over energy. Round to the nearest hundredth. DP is 0.11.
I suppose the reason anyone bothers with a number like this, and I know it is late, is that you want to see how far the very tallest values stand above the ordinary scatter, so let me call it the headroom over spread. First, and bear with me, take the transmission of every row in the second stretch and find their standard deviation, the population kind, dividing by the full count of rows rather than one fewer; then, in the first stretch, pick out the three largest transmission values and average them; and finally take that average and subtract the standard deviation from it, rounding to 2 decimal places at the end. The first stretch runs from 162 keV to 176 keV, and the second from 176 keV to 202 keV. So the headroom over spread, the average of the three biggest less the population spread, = 36.70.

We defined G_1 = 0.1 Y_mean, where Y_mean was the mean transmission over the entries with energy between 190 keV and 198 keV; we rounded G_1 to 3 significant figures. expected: 3.66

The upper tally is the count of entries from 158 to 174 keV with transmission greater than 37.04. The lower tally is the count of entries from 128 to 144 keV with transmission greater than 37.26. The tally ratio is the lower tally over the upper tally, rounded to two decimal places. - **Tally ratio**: 1.00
